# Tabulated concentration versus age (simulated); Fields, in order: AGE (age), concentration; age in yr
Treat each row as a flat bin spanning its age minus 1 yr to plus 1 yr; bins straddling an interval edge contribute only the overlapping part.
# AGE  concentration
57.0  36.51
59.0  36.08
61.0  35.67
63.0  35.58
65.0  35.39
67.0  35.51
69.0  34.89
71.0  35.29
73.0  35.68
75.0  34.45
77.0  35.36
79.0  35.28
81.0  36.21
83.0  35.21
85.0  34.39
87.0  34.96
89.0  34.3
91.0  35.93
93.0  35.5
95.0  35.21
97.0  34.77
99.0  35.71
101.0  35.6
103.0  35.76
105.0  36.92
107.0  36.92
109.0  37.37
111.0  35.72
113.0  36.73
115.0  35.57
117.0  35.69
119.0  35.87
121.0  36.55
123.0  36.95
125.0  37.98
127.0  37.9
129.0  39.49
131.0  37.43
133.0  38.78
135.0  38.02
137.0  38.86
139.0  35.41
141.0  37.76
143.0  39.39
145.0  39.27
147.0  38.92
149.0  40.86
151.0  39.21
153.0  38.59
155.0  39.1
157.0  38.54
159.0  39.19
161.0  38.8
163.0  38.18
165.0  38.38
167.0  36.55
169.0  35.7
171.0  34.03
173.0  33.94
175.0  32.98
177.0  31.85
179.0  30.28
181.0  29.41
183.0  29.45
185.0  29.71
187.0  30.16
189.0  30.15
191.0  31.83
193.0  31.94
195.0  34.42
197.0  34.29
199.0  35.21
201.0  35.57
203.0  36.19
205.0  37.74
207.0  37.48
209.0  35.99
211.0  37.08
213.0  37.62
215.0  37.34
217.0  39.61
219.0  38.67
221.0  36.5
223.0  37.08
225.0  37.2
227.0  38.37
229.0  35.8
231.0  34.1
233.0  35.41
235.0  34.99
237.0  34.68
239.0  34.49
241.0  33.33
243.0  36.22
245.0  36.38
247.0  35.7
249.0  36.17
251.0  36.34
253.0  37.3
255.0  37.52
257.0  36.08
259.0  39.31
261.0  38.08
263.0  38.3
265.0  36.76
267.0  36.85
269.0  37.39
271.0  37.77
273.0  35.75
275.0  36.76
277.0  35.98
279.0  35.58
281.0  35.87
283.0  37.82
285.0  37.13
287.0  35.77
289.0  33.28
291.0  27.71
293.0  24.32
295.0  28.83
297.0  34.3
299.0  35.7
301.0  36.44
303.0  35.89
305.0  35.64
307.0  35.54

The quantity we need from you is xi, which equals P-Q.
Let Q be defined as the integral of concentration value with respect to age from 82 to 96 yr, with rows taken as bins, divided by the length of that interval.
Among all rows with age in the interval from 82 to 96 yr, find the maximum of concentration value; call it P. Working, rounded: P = 35.93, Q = 35.1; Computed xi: 0.9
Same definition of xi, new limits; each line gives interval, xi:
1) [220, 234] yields 2.0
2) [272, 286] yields 1.4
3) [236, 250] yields 1.1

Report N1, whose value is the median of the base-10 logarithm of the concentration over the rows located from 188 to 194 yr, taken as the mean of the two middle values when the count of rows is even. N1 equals 1.50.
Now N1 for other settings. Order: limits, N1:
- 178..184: 1.47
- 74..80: 1.55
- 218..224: 1.57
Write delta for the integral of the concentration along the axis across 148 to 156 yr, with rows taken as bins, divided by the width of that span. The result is 39.4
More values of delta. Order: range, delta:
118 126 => 36.8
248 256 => 36.8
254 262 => 37.7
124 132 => 38.2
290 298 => 28.8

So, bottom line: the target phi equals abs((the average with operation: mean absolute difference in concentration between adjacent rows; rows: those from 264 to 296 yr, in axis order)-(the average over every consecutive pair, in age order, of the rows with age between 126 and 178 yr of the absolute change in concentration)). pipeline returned 0.57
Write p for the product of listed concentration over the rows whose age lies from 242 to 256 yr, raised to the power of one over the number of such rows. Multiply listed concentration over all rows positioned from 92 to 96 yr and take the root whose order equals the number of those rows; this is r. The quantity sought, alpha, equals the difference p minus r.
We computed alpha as 1.2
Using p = 36.5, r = 35.4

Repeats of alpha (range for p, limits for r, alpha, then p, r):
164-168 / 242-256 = 0.9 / 37.5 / 36.5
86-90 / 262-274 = -2.5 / 34.6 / 37.1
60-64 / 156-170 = -2.3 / 35.6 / 37.9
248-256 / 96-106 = 1.1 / 36.8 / 35.7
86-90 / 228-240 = -0.3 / 34.6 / 34.9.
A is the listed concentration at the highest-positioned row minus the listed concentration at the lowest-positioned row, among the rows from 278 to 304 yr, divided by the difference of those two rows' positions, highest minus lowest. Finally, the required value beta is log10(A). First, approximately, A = 0.01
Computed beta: -1.9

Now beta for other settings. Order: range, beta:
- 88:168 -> -1.5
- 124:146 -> -1.2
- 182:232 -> -1.0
